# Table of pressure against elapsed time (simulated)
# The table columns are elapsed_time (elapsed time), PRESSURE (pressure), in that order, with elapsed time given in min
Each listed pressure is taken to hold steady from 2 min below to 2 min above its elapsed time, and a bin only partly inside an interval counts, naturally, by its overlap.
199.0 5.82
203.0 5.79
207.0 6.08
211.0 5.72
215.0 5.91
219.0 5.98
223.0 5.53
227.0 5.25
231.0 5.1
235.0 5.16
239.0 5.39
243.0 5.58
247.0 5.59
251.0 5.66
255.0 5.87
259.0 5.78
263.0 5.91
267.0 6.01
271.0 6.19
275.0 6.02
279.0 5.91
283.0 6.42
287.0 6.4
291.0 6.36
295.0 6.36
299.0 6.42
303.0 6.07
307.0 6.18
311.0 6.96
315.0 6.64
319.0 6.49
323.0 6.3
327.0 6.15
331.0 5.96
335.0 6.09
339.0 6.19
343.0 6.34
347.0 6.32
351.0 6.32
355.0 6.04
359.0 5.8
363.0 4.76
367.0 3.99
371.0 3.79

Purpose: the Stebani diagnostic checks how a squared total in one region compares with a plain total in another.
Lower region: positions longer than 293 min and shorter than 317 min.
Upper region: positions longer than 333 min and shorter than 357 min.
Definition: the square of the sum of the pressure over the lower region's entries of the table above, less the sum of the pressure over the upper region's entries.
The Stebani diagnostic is 1455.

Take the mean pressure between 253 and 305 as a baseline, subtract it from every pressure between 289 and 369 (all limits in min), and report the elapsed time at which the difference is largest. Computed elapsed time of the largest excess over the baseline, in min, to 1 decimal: 311.0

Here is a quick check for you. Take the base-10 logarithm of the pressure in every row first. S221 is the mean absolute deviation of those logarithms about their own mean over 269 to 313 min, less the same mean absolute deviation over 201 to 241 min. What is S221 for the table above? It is -0.0097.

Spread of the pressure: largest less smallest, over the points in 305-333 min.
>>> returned 1.0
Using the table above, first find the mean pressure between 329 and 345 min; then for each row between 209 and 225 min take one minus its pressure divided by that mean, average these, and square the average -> 0.0034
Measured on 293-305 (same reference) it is 0.0005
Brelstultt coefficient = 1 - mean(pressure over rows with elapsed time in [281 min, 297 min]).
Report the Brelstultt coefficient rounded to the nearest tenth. -5.4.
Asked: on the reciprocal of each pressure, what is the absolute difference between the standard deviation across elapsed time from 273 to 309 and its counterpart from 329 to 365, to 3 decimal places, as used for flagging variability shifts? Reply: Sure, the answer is 0.011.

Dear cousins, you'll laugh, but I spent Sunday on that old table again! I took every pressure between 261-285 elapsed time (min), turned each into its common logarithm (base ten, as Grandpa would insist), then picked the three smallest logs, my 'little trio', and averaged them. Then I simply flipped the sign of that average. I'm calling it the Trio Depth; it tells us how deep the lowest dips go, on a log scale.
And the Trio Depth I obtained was -0.77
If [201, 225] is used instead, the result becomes -0.75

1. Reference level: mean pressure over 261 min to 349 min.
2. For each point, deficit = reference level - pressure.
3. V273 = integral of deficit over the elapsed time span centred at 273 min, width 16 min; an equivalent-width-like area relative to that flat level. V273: 4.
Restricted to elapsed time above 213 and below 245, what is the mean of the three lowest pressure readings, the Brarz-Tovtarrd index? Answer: 5.17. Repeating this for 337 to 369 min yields 4.85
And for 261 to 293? 5.94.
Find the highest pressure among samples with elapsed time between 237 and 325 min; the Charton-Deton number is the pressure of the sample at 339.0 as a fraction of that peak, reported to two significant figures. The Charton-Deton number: 0.89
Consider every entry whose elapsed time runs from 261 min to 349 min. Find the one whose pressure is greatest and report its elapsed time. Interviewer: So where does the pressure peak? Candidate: 311.0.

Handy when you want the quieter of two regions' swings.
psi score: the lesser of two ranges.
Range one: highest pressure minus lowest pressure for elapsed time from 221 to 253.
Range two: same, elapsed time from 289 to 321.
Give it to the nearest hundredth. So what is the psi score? 0.56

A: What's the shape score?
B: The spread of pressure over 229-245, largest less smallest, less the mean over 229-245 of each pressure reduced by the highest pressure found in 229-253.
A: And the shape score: 0.83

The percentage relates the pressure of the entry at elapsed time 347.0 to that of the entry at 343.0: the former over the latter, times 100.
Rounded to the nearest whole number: 100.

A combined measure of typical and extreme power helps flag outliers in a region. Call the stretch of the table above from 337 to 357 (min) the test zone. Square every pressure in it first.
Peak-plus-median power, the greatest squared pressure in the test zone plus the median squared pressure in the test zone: 80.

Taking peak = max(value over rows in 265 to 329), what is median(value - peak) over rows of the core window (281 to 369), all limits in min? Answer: -0.65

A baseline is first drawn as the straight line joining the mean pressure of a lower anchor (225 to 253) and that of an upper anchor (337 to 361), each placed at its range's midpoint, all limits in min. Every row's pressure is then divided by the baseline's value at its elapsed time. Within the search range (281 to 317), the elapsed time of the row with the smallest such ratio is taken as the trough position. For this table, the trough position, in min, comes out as 303.0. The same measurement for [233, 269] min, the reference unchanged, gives 235.0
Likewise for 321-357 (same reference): 355.0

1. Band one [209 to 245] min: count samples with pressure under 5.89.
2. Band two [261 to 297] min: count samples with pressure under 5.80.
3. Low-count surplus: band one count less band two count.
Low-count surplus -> 7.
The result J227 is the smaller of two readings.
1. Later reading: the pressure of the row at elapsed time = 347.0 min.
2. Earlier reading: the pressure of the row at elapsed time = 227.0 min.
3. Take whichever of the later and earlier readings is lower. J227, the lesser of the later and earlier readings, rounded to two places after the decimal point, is 5.25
